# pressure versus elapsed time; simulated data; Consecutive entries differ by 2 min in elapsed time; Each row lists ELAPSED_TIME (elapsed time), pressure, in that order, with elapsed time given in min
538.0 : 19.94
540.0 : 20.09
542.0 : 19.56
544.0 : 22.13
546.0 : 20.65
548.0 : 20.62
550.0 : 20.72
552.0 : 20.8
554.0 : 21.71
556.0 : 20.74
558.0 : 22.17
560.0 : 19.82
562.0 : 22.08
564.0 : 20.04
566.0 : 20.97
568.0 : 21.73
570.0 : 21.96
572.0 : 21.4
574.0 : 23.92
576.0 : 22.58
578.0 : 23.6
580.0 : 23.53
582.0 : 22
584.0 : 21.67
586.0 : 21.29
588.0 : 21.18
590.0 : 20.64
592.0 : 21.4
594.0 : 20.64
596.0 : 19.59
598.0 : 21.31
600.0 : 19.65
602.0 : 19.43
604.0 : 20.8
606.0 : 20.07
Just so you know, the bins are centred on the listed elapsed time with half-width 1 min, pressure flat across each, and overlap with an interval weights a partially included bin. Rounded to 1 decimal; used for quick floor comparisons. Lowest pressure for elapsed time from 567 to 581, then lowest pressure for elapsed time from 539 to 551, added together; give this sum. 41.0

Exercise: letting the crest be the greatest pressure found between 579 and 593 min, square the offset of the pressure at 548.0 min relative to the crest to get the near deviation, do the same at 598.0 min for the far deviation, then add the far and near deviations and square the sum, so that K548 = 179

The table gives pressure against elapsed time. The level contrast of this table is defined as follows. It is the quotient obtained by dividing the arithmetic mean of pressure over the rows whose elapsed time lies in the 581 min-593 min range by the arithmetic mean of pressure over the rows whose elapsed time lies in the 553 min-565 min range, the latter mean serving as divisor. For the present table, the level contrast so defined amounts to 1.01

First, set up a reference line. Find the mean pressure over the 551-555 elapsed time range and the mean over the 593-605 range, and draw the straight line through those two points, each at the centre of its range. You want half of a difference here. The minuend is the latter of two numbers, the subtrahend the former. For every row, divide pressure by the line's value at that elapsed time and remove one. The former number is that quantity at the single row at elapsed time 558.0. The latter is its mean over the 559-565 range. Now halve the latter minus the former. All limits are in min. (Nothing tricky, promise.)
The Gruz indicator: -0.03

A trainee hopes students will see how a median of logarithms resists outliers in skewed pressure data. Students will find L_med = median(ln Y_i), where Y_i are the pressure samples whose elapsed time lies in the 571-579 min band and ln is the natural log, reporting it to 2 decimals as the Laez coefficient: 3.14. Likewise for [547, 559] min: 3.03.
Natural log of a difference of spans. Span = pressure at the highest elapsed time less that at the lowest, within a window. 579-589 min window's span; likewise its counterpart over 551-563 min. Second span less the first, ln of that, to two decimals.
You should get 1.29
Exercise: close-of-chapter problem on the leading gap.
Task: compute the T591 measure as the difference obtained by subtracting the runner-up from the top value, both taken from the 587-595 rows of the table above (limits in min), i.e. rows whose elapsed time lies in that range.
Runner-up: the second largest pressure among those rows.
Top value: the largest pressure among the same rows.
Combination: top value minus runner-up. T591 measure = 0.22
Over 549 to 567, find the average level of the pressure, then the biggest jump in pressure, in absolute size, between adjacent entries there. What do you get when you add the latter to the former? 23.4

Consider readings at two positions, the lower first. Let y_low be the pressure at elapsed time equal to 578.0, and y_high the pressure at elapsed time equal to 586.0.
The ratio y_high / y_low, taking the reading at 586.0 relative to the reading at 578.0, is 0.902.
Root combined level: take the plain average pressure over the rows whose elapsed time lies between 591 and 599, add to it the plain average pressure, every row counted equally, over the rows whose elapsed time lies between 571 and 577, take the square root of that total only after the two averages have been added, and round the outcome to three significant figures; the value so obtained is 6.59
